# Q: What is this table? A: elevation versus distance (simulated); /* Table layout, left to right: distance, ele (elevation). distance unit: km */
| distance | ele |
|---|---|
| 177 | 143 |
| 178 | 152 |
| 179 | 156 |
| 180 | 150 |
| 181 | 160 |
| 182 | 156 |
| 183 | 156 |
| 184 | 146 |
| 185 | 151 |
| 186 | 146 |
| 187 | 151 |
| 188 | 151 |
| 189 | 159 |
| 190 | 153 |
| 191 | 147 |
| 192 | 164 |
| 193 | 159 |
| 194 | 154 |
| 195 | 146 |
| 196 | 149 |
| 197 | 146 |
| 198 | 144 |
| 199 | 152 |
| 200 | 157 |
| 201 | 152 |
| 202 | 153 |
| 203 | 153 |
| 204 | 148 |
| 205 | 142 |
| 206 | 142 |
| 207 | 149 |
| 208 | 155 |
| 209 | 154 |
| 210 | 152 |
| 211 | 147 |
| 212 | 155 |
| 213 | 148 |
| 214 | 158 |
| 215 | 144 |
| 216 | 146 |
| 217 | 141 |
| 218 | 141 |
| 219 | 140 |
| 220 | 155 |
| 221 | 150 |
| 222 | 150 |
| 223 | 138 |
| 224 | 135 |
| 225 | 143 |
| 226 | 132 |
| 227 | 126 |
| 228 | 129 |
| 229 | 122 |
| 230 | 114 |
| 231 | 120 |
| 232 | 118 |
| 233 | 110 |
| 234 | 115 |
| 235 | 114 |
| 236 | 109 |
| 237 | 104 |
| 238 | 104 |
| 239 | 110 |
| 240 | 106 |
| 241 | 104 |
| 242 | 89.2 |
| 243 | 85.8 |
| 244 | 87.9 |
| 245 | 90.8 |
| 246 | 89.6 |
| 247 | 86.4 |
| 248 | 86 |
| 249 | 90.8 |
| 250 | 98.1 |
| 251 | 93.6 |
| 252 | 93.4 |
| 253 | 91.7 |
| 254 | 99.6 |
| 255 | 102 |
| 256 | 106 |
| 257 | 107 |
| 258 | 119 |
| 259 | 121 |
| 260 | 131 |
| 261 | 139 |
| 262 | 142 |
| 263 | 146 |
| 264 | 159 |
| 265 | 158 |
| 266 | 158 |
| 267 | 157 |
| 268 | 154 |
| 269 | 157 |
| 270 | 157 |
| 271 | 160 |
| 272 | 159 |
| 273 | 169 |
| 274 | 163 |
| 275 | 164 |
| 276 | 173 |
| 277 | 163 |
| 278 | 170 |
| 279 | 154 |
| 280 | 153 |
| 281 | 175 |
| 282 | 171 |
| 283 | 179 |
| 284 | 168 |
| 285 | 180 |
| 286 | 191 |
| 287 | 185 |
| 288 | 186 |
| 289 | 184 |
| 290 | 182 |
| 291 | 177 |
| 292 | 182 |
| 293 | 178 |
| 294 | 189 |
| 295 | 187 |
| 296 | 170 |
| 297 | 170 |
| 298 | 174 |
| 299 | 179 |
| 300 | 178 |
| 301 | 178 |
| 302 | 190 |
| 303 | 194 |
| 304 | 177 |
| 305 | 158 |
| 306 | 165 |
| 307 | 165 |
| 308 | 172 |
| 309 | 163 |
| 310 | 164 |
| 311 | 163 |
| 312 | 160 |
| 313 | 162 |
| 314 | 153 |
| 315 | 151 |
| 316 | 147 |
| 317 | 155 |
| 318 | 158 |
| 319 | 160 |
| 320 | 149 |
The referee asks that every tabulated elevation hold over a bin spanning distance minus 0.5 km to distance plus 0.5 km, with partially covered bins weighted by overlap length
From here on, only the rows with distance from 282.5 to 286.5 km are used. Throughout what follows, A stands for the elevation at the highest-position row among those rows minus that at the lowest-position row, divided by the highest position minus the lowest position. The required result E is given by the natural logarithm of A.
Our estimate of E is 1.4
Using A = 4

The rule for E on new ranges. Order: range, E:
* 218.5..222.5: 1.2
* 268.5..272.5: -0.4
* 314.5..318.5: 0.8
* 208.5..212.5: -1.1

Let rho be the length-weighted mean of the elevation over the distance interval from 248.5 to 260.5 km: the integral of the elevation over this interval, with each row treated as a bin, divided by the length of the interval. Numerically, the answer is 104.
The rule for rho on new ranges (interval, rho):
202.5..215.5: 150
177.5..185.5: 153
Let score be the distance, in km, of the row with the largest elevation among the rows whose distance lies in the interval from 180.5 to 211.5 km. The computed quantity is 192 km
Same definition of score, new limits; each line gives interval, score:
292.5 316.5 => 303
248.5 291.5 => 286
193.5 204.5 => 200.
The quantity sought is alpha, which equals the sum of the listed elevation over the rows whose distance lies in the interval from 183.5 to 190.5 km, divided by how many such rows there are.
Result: 151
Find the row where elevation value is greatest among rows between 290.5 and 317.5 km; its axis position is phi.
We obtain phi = 303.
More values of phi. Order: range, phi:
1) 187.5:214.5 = 192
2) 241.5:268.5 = 264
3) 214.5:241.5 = 220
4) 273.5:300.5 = 286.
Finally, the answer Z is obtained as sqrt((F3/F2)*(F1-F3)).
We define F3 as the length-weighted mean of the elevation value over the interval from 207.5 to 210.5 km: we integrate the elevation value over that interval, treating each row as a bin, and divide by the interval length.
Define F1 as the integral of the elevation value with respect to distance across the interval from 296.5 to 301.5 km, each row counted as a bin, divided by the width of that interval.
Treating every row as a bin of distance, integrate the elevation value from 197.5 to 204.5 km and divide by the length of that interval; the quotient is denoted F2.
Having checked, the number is 4.7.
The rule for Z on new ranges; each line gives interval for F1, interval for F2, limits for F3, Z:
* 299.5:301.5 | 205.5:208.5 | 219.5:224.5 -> 5.6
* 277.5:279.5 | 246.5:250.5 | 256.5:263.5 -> 6.8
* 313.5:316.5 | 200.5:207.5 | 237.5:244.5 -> 5.9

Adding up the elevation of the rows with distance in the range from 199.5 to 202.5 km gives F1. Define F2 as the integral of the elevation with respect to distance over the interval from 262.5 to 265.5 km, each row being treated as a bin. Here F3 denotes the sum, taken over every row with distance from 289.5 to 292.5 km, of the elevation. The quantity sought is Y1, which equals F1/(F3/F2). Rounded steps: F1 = 462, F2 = 463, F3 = 541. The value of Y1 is 395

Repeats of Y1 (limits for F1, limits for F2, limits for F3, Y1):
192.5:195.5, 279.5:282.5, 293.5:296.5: 419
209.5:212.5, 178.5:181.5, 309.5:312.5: 434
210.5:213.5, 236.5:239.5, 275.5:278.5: 283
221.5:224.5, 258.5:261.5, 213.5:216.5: 369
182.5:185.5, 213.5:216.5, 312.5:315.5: 436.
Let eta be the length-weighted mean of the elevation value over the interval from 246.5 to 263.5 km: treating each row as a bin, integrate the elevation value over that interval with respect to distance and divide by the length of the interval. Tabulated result 109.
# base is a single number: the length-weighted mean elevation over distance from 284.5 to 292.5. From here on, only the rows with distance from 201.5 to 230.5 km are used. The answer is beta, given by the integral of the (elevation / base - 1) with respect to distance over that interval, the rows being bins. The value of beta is -6.3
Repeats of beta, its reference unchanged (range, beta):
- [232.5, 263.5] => -13.2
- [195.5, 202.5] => -1.3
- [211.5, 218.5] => -1.4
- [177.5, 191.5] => -2.4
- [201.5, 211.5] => -1.8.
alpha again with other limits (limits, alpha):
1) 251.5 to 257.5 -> 100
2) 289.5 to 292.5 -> 180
